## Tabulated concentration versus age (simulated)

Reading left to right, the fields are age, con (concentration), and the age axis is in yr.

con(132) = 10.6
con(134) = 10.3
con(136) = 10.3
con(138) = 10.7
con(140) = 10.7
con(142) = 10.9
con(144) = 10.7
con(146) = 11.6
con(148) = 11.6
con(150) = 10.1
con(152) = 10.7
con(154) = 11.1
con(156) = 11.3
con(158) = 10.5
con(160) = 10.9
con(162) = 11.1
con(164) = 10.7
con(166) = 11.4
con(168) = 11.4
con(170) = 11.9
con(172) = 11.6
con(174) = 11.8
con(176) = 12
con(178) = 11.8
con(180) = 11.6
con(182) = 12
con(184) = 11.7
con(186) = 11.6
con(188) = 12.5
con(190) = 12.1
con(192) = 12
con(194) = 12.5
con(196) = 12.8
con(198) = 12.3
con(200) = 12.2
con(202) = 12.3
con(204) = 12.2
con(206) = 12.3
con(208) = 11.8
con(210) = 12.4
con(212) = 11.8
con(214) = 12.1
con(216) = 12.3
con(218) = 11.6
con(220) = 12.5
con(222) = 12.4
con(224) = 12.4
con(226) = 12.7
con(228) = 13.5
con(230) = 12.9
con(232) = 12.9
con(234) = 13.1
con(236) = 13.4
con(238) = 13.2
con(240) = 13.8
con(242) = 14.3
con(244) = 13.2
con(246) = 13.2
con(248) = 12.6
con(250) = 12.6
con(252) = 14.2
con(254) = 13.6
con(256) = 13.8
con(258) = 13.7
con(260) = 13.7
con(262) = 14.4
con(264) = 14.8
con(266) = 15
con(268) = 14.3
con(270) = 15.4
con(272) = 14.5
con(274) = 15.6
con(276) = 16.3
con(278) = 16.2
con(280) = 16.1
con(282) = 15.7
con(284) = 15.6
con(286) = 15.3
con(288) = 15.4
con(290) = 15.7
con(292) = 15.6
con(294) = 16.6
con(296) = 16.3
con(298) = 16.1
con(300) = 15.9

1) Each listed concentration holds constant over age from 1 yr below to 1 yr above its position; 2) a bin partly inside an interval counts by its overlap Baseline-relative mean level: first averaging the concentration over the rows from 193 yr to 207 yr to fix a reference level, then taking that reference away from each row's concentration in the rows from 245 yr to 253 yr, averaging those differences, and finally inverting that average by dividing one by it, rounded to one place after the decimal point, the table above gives 1.3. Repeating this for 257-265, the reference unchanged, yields 0.6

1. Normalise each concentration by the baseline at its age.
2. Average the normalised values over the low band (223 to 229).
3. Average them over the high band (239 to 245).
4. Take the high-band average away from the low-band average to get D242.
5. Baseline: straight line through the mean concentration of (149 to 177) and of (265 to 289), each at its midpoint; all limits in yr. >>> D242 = -0.02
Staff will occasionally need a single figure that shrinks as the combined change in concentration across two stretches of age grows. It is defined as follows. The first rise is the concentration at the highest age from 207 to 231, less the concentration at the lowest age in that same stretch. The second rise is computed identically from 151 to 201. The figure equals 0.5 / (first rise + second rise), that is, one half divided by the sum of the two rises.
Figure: 0.19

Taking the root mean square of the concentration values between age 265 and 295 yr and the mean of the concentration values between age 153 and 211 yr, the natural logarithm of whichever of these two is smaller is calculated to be 2.47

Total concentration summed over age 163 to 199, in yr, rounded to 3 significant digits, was 214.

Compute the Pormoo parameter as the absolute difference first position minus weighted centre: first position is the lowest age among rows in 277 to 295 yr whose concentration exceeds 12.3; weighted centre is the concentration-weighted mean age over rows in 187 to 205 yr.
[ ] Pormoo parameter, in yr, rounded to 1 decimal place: 82.0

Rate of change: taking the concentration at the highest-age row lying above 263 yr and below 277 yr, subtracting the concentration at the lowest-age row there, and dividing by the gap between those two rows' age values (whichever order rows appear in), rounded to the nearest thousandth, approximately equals 0.125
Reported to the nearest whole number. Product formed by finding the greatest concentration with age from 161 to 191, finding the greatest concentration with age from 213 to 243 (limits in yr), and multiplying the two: 179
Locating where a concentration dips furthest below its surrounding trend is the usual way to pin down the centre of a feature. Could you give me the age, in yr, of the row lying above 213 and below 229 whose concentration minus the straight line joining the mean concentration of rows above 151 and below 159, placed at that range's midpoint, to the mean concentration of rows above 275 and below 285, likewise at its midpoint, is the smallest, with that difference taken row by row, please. 218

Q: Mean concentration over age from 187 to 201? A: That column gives 12.3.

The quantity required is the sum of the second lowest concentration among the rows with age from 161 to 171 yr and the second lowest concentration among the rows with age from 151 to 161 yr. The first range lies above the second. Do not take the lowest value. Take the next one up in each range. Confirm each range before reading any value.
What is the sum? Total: 21.8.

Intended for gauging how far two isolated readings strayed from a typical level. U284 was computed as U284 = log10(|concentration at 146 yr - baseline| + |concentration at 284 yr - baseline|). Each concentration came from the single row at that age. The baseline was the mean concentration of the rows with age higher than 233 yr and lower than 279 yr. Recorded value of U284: 0.6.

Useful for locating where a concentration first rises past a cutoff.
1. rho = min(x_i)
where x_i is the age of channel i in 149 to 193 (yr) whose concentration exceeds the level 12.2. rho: 188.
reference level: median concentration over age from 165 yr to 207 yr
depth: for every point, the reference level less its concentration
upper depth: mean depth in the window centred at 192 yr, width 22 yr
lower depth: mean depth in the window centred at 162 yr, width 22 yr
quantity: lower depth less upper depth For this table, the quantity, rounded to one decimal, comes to 1.0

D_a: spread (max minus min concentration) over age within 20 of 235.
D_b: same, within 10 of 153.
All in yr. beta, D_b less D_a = -1.2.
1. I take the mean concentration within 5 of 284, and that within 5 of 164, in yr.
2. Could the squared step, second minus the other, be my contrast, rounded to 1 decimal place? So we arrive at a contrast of 20.4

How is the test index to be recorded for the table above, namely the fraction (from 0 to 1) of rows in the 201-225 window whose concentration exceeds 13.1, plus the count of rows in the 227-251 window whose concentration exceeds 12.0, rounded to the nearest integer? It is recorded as 12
